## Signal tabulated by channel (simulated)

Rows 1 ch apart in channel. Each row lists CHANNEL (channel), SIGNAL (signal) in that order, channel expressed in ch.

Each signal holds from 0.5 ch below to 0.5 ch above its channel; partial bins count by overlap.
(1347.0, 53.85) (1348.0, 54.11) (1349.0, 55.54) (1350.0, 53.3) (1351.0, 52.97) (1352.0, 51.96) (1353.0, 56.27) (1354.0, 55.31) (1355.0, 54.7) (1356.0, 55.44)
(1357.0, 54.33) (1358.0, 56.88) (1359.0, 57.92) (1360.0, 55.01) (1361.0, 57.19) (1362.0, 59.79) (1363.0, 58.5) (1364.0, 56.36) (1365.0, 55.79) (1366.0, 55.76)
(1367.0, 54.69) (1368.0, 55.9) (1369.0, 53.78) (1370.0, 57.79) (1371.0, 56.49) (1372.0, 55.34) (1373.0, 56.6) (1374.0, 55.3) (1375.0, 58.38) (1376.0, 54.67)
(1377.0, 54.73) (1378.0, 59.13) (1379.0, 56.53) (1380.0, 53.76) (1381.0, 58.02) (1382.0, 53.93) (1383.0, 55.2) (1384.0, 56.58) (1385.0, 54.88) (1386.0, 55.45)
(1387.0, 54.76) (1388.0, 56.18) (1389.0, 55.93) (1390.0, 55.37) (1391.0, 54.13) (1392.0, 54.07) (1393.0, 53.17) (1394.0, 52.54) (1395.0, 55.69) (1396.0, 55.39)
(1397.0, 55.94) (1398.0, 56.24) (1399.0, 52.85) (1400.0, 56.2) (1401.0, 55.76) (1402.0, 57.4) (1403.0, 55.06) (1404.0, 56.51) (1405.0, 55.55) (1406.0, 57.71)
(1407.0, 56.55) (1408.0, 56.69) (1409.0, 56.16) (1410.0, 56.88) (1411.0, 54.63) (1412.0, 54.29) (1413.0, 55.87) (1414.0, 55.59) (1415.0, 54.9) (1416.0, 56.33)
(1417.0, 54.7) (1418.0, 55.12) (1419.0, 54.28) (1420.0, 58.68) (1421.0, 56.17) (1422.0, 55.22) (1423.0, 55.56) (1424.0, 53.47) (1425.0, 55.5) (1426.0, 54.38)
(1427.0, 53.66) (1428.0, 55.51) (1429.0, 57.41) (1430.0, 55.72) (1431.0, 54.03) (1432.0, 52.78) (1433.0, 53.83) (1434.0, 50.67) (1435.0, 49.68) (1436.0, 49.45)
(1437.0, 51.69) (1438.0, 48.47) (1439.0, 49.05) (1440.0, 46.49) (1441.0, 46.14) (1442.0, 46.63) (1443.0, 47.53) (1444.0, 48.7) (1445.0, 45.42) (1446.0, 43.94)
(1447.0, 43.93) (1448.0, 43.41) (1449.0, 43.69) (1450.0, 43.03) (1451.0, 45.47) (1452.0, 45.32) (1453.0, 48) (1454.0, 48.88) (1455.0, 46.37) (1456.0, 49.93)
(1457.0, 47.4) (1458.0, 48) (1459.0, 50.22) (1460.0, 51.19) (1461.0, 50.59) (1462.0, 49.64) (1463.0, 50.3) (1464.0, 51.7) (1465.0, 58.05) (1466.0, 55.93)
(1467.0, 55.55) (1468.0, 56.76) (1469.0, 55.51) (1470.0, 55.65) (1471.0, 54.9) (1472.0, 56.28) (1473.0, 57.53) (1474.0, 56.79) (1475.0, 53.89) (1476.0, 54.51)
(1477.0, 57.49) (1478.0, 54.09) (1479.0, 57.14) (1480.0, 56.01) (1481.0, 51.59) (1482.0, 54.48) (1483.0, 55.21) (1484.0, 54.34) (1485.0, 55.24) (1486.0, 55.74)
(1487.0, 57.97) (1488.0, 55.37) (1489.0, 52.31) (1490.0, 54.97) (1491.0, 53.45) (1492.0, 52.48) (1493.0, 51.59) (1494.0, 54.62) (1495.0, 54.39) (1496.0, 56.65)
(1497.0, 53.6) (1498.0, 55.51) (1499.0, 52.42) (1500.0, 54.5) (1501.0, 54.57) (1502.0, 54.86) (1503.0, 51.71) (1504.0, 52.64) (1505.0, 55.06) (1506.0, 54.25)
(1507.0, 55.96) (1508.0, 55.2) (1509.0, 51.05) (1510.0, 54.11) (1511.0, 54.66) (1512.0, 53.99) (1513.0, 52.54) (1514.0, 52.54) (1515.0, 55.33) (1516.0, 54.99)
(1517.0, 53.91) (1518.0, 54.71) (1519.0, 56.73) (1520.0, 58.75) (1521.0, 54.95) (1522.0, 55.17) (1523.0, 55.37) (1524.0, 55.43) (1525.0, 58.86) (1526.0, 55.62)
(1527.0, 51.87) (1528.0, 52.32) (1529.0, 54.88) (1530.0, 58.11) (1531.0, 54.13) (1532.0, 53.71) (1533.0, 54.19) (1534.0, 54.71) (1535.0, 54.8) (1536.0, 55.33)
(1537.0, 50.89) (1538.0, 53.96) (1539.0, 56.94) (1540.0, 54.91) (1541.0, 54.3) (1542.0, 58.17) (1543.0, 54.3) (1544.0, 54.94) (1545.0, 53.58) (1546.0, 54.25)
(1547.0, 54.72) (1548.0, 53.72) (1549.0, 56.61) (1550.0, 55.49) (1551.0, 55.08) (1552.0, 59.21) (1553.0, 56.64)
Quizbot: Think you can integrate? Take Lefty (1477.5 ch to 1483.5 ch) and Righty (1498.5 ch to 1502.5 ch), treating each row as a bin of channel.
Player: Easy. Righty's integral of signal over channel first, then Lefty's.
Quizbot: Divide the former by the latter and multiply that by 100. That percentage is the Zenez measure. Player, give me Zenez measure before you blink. 66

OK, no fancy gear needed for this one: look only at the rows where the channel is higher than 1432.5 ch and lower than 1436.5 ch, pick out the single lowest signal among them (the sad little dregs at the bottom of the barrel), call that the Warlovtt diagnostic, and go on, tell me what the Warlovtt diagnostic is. 49.45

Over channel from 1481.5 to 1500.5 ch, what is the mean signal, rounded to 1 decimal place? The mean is 54.5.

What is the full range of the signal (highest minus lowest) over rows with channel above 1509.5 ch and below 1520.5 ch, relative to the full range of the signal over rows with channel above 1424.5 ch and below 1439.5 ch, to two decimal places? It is 0.69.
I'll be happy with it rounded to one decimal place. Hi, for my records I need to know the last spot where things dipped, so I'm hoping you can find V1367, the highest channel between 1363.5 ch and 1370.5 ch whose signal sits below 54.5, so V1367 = 1369.0 ch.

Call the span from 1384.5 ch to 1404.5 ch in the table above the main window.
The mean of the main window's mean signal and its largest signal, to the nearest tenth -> 56.3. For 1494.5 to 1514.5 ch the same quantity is 55.3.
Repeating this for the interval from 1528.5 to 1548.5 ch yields 56.4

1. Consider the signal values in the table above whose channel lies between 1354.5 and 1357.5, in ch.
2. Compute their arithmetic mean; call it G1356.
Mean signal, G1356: 54.8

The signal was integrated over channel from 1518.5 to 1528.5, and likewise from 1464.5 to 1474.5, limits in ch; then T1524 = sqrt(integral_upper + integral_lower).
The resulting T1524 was 33.4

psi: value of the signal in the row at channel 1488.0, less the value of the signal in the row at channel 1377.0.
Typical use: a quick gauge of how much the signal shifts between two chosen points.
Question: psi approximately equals 1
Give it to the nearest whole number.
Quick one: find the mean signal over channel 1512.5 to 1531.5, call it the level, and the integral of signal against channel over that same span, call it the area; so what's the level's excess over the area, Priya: -991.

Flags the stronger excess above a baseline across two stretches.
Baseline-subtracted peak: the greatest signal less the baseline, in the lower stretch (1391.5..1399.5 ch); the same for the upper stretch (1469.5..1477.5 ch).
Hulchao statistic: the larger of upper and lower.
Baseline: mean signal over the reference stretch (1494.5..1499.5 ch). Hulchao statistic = 3.0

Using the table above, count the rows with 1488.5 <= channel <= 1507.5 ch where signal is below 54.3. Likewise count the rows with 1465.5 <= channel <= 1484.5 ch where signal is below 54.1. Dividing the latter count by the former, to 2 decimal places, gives 0.33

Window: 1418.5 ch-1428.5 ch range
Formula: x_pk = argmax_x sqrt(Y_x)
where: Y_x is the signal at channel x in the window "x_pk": 1420.0 ch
